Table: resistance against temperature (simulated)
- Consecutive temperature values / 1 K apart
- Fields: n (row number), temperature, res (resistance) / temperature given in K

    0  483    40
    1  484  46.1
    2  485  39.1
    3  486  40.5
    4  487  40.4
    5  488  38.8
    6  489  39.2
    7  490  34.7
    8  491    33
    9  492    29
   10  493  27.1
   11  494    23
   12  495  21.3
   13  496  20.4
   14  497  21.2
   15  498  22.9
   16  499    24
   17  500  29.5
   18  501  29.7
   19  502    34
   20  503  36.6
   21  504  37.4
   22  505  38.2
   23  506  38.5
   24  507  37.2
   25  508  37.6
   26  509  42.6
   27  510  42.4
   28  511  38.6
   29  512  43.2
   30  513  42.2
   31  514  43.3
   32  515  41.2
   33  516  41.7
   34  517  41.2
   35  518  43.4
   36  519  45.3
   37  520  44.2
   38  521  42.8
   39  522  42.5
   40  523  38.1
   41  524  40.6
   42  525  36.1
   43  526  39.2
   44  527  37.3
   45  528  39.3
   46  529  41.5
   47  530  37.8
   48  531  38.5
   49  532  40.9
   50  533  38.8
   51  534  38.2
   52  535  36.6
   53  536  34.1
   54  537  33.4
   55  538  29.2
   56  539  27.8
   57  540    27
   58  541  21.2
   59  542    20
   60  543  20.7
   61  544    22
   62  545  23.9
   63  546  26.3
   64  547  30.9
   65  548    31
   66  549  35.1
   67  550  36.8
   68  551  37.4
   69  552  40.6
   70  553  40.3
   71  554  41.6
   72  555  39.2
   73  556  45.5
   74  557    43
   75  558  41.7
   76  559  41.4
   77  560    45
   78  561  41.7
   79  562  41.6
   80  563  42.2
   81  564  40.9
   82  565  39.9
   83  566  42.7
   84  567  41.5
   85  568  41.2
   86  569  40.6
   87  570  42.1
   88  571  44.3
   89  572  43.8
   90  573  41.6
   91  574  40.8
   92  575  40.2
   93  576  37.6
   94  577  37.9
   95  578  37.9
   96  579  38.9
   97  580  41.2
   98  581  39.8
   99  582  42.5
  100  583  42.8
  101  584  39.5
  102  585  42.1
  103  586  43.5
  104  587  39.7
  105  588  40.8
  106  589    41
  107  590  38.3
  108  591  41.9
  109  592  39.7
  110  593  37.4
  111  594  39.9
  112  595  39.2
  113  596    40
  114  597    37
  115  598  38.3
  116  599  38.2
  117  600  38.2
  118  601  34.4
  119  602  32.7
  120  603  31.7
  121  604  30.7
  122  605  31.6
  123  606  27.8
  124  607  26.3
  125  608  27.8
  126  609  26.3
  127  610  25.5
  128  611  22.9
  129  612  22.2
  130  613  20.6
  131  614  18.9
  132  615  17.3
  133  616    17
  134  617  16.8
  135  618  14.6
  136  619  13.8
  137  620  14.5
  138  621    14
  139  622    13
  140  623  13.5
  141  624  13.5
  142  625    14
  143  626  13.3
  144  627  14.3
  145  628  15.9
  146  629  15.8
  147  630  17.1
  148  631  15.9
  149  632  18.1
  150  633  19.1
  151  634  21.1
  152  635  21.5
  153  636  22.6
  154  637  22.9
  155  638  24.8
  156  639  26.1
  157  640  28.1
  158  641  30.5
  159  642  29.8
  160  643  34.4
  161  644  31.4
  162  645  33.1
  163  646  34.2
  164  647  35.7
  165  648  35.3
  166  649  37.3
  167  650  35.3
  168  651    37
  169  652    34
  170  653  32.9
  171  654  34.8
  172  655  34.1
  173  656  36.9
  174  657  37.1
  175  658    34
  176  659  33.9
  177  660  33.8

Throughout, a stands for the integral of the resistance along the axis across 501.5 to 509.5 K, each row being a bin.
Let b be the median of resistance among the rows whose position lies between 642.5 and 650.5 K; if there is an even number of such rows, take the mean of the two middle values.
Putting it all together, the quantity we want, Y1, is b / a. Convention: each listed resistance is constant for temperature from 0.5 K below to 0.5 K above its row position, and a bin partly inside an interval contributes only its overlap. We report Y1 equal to 0.115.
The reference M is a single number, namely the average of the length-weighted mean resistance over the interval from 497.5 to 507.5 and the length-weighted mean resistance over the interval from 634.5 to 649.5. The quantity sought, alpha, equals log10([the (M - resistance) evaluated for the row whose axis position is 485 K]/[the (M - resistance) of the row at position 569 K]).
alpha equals -0.1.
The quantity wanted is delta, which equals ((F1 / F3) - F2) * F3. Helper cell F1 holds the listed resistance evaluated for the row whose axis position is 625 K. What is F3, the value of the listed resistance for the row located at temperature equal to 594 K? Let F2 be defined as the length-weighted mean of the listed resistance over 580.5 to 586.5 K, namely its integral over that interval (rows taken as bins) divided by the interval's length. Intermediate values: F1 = 14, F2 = 42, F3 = 39.9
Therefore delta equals -1650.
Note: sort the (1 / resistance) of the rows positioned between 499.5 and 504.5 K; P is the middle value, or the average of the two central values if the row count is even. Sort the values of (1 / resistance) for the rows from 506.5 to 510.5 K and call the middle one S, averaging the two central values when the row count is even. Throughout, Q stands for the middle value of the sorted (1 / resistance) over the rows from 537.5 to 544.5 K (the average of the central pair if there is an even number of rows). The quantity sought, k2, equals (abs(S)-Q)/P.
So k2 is -0.7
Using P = 0.029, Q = 0.0455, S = 0.0251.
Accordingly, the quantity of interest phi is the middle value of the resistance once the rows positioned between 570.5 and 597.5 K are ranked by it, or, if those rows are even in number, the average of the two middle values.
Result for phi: 40.0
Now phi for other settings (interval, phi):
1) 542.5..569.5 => 40.6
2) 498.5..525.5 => 40.6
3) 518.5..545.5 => 37.8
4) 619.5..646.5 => 19.1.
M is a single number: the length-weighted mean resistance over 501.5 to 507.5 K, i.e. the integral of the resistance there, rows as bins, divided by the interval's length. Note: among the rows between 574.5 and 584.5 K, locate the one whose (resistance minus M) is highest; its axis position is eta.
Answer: 583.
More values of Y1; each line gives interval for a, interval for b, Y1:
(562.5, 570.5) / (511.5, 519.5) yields 0.129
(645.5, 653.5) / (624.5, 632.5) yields 0.056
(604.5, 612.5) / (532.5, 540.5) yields 0.160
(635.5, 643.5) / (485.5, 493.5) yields 0.168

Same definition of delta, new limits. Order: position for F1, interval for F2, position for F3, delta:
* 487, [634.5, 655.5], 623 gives -381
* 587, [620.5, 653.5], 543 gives -466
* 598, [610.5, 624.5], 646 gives -530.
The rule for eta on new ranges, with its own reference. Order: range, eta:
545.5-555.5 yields 554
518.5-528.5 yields 519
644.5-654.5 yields 649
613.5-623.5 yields 614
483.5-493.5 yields 484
